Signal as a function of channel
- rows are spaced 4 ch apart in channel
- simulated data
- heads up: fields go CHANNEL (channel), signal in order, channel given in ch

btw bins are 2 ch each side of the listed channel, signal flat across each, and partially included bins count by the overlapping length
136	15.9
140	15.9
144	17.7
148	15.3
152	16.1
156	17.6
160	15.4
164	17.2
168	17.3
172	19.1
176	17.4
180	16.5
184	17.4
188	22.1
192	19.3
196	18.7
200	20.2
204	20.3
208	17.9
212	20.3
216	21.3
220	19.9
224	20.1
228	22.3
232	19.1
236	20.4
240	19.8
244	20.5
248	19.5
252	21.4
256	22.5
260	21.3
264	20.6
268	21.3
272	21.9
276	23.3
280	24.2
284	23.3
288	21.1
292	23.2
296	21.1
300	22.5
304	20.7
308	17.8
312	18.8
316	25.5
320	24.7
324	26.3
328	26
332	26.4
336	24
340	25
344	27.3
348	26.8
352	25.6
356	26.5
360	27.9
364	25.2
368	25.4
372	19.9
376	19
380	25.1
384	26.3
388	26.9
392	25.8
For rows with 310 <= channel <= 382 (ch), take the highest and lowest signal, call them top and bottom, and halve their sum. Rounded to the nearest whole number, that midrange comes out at 23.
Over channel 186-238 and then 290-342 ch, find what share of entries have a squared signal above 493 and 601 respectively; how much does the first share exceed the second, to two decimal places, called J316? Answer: -0.38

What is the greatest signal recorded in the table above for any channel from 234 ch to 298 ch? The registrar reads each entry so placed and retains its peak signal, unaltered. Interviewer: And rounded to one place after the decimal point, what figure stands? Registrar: 24.2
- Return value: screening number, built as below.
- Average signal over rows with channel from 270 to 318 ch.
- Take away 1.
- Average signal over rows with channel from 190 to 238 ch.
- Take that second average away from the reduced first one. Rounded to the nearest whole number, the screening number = 1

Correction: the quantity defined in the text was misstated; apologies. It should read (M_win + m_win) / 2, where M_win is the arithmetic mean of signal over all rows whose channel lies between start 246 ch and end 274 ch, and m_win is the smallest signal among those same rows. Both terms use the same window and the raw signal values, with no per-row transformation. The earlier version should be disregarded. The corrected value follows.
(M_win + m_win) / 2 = 20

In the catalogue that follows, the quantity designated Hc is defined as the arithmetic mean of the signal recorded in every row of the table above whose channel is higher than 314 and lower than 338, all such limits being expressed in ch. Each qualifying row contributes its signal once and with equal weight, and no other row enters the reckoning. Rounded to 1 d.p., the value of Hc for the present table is 25.5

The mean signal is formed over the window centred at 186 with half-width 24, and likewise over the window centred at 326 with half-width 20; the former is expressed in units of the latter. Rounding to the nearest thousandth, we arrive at 0.770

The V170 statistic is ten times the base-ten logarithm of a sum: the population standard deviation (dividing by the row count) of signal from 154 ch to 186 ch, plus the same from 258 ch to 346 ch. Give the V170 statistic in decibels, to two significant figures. 5.4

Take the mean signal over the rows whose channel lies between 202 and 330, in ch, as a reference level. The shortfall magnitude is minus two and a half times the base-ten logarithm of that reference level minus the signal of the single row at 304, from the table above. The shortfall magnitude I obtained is 0.2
